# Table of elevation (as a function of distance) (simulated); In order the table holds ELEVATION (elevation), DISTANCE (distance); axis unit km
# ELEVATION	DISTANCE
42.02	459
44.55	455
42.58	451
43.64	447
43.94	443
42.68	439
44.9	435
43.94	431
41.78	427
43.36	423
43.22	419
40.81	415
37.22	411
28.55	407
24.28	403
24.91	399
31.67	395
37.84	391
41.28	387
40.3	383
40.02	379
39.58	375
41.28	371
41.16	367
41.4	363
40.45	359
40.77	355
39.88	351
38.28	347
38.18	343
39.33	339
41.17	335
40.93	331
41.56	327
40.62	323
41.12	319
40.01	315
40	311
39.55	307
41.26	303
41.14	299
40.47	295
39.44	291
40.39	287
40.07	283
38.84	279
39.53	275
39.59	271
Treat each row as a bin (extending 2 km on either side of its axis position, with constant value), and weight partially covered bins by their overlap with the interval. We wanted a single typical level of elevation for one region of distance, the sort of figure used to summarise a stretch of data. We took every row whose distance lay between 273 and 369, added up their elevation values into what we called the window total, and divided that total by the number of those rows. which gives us 40.2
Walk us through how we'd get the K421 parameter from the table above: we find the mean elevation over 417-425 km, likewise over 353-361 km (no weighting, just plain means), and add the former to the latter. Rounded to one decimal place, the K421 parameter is 83.9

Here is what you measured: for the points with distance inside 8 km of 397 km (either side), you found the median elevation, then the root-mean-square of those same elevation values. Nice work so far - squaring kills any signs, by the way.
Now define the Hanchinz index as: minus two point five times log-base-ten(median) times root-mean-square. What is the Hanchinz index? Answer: -110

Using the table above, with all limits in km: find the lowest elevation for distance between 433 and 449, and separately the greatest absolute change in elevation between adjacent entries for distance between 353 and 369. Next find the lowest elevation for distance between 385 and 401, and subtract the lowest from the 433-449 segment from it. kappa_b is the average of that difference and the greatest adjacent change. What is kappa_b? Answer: -8.4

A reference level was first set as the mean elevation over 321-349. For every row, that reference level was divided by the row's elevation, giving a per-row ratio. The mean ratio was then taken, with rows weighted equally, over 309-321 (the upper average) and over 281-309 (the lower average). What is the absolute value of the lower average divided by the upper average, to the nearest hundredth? 1.00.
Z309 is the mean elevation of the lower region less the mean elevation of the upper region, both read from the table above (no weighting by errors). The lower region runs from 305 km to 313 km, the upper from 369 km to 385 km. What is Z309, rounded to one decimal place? -0.5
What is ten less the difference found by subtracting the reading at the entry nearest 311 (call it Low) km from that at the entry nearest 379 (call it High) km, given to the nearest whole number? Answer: 10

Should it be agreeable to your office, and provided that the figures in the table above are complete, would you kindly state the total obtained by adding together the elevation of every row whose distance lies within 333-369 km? 361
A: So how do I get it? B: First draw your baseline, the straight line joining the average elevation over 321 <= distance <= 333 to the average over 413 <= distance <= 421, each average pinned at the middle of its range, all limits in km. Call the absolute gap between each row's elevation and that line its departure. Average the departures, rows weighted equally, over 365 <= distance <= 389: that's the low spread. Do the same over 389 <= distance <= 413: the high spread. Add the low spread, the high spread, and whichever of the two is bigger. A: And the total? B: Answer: 23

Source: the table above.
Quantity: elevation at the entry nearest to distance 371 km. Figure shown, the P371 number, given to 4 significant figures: 41.28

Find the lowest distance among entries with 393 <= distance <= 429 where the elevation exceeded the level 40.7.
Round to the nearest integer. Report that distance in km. 415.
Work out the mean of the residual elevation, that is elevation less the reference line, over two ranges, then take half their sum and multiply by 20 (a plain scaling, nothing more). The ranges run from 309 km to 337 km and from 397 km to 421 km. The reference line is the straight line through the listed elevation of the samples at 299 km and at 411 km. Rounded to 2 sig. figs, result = -37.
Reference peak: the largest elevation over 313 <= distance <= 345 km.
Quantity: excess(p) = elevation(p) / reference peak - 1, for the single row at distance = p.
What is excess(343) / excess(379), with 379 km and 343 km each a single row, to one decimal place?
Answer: 2.2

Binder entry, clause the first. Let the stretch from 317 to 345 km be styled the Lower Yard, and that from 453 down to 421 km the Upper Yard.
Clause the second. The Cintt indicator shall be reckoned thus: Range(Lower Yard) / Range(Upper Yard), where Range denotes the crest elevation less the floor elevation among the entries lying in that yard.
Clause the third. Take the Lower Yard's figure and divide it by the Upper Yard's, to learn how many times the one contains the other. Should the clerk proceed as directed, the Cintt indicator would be 1.1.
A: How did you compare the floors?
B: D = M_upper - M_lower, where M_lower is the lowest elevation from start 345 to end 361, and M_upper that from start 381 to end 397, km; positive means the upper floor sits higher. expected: -7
